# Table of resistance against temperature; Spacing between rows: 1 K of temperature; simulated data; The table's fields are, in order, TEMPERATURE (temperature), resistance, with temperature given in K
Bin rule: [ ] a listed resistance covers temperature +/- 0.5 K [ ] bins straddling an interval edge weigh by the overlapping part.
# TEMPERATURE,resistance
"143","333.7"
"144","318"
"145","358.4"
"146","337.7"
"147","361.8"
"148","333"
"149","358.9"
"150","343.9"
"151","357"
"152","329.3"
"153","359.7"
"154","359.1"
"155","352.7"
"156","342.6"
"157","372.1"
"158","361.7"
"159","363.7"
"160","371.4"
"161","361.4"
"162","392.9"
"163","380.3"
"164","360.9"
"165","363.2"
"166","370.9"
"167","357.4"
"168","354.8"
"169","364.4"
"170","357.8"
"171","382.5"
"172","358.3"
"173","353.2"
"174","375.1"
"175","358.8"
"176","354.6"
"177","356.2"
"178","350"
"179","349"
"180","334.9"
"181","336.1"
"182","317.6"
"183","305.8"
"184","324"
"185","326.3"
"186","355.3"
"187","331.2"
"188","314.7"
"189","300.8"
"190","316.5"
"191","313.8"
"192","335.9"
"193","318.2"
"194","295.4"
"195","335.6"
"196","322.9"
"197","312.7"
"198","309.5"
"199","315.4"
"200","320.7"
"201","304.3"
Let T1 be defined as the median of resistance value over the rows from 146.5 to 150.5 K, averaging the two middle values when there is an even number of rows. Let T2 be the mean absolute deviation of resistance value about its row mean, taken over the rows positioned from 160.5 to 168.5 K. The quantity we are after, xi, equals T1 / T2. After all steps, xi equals 34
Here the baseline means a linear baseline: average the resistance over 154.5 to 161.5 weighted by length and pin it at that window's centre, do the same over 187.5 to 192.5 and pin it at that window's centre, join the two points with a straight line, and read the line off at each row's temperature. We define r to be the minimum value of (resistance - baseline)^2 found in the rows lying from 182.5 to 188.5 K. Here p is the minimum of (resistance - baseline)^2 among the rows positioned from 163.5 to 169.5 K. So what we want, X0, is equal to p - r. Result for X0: 62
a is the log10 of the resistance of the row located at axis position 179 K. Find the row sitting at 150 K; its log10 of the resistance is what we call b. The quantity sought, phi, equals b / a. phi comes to 1.00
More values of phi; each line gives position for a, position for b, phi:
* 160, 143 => 0.98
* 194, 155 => 1.03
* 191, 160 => 1.03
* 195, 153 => 1.01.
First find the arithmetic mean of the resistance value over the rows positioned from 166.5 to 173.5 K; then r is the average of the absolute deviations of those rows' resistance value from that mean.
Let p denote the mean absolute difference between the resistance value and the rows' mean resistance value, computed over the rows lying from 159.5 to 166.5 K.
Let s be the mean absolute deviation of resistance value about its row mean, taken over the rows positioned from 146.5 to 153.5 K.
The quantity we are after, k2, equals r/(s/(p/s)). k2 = 0.4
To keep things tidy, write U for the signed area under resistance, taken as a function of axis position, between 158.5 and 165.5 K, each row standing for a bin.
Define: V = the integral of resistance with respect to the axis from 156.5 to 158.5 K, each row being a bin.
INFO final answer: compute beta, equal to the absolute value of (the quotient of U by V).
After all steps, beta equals 3.5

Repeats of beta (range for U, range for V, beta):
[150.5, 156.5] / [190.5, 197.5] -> 0.9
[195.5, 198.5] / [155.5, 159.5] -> 0.7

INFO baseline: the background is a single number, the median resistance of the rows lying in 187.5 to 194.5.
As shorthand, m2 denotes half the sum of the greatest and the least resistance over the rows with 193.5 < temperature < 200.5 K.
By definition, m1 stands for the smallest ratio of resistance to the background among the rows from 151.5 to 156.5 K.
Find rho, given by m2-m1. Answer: 314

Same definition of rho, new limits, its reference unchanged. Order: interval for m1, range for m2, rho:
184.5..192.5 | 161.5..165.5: 376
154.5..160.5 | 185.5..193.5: 327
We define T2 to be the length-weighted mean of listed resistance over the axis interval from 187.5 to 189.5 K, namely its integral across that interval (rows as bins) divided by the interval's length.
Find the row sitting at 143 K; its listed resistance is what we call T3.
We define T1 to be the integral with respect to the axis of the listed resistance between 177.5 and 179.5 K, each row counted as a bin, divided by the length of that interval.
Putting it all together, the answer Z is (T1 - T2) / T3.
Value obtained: 0.13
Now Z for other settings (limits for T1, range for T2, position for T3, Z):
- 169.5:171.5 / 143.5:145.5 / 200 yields 0.10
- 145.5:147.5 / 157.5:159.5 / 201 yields -0.04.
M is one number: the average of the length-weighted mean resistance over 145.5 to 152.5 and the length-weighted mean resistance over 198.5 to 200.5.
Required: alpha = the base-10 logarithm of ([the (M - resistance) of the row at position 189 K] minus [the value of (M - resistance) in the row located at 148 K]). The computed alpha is 1.51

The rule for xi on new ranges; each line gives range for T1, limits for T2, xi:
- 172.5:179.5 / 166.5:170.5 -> 122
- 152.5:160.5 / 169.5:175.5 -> 37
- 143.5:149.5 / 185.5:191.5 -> 25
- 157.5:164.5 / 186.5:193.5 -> 43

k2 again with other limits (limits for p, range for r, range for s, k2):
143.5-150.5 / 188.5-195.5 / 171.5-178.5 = 5.5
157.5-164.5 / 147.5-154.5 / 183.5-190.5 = 0.8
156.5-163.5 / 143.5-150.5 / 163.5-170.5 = 6.4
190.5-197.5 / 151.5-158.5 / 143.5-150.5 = 0.7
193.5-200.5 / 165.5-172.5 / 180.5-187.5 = 0.6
